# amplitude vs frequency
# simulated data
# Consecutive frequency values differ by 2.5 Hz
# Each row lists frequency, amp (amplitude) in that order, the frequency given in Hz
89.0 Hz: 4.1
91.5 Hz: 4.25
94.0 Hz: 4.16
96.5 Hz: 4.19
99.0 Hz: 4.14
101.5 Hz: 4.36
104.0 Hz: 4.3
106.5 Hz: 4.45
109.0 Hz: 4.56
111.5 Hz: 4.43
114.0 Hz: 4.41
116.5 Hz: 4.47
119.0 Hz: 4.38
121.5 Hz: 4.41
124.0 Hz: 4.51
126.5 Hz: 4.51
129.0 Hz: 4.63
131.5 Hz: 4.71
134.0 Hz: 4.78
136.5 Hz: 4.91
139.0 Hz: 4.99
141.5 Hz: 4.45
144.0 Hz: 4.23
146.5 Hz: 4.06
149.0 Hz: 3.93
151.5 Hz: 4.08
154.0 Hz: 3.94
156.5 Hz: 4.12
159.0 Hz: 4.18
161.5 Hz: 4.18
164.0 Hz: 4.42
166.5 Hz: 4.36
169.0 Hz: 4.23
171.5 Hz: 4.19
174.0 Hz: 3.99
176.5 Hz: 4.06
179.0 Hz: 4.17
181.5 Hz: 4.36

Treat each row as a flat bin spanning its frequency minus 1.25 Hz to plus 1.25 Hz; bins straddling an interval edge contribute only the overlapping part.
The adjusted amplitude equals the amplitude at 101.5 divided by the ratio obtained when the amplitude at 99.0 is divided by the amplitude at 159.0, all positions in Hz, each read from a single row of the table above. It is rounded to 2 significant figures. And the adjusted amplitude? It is 4.4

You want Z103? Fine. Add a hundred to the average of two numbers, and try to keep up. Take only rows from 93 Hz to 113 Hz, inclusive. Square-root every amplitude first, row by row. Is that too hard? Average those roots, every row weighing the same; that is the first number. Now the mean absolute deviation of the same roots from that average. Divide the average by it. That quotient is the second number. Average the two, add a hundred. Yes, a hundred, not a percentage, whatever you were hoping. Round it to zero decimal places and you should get 135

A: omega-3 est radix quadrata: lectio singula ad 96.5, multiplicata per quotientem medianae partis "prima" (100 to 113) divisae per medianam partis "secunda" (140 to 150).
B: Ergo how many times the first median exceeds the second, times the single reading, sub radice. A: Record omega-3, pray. 2.12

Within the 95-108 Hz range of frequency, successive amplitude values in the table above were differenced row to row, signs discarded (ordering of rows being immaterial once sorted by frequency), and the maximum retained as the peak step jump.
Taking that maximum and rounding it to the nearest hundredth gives 0.22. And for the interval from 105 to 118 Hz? 0.13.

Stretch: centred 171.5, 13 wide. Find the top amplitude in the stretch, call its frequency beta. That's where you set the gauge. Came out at 166.5 Hz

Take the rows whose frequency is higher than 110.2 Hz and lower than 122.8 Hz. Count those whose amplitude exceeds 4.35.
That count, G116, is 5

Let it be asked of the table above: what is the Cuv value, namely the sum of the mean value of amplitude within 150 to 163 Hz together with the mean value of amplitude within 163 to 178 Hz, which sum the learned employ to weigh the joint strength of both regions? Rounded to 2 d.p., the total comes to 8.31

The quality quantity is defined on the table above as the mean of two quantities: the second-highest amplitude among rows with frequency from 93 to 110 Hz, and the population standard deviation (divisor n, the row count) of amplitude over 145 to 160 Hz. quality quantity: 2.27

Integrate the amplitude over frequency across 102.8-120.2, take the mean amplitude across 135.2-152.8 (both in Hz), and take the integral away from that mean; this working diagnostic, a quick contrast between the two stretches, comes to -73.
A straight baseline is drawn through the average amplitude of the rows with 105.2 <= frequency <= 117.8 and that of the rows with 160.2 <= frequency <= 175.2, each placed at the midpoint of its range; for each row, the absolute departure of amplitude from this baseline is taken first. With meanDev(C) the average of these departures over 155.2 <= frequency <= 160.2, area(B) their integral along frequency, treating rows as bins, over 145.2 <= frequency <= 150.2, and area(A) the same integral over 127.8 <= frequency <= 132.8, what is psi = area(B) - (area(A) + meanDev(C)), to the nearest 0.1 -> 0.0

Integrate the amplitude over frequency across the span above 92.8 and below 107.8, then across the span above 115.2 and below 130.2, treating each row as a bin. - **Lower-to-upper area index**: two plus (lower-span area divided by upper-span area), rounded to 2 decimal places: 2.95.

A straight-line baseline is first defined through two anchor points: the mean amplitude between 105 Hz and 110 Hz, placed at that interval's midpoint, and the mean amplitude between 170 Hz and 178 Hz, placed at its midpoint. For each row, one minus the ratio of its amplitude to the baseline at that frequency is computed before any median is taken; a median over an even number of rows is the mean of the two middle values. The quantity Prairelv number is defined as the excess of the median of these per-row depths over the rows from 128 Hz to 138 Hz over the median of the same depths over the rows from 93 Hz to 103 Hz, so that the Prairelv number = -0.18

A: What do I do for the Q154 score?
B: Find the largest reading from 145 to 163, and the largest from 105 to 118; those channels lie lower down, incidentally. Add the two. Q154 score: 8.7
